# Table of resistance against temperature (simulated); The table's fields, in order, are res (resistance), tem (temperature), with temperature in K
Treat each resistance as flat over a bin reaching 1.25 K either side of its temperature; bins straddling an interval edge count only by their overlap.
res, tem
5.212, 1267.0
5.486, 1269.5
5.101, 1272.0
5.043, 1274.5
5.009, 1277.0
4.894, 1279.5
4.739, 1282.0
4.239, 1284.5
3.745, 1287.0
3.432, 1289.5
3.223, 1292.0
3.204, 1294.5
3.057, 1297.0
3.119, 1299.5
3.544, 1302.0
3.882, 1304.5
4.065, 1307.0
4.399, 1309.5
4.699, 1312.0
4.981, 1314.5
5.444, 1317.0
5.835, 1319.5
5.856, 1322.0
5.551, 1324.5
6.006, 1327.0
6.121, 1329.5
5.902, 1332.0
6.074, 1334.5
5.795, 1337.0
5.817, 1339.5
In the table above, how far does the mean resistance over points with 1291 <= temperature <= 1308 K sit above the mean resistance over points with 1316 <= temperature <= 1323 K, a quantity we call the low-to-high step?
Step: -2.3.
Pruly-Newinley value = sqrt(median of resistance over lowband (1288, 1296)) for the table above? 1.80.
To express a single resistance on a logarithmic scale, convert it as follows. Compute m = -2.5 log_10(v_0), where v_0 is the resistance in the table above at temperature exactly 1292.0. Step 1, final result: -1.3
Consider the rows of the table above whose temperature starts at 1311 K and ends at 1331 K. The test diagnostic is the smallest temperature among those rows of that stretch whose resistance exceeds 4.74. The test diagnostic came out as 1314.5 K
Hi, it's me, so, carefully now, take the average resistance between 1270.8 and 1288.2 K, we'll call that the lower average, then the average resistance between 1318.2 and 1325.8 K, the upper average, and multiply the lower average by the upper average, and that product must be 27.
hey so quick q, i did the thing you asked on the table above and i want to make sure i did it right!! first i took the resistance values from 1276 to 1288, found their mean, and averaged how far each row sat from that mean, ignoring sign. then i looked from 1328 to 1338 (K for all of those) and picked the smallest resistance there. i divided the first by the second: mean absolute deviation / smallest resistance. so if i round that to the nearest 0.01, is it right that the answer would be 0.07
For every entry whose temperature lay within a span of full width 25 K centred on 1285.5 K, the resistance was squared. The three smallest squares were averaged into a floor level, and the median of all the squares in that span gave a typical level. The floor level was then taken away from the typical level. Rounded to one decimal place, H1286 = 6.0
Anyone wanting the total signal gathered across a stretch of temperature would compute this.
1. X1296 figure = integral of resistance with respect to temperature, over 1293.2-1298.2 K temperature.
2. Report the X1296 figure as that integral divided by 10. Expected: 1.6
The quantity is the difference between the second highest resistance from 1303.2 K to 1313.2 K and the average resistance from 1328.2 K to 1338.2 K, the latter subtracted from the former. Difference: -1.6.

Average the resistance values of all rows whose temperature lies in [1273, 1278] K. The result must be 5.0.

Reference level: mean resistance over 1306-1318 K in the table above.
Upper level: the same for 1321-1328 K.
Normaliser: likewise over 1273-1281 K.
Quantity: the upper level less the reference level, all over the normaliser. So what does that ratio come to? 0.2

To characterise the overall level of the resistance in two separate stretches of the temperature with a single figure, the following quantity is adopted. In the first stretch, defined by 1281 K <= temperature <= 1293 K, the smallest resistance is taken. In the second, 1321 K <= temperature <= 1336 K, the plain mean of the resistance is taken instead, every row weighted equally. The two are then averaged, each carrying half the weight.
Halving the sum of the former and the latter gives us 4.6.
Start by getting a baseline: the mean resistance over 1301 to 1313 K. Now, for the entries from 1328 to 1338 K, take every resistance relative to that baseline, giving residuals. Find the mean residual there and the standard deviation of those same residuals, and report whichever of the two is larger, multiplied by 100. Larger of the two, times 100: 186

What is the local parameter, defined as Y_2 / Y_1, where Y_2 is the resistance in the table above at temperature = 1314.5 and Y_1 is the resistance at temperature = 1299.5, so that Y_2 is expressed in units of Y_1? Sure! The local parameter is 1.6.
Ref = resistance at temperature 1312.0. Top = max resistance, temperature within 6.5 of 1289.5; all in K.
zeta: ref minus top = 0.46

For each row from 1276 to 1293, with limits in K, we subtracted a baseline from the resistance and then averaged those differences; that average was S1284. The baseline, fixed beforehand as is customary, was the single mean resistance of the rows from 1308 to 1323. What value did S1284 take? -1.0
